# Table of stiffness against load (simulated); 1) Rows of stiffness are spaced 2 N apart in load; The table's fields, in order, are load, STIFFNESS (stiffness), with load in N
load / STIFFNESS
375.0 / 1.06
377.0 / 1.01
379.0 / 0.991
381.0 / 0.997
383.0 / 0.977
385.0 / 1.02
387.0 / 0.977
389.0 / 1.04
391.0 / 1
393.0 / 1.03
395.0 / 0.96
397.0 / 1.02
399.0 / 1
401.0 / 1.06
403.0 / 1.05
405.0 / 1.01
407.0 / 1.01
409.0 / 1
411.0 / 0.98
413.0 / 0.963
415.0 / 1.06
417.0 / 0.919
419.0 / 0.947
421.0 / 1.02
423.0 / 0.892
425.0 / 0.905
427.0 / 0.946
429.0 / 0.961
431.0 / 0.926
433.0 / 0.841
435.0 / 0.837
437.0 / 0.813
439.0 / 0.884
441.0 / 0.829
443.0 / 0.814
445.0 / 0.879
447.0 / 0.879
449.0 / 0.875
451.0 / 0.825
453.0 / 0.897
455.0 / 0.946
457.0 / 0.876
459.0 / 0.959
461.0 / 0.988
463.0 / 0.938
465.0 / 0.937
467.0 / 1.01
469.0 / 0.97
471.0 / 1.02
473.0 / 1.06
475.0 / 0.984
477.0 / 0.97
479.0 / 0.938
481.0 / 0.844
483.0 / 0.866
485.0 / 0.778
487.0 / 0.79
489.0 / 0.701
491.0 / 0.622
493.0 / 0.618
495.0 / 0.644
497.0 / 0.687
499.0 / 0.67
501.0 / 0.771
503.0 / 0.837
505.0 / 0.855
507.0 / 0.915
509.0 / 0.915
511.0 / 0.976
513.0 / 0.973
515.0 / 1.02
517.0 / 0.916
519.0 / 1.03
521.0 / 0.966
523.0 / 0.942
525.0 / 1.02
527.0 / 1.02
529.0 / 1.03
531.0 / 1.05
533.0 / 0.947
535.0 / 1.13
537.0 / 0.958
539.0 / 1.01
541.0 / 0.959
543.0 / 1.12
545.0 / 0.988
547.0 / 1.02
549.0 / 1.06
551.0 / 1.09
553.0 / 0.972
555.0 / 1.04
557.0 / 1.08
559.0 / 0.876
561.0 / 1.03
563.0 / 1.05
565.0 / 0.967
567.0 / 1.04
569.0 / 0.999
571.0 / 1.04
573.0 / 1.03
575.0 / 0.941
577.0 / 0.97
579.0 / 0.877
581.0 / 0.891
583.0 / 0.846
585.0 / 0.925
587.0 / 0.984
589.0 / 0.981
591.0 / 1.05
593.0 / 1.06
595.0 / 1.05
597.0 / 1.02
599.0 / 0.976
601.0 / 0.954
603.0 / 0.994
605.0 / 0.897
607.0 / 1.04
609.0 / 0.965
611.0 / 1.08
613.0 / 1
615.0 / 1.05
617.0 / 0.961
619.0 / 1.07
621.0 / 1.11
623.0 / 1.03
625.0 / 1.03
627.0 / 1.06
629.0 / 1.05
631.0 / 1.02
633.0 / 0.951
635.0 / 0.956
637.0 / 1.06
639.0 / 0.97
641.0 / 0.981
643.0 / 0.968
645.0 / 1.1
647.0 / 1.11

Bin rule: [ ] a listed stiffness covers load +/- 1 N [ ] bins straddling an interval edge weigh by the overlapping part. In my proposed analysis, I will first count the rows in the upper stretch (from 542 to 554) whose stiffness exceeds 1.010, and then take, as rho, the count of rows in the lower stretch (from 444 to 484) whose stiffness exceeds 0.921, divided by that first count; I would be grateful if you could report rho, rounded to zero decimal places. 3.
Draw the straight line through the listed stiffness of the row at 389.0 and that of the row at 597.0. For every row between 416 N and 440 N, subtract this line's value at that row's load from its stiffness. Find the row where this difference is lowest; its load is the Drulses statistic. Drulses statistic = 437.0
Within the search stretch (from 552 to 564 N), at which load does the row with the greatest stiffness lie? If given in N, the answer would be 557.0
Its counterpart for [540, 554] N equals 543.0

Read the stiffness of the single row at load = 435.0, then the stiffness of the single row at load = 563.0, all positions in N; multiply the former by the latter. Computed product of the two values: 0.88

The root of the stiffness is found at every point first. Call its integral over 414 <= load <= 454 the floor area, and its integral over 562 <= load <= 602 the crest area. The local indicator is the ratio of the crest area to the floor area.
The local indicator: 1.05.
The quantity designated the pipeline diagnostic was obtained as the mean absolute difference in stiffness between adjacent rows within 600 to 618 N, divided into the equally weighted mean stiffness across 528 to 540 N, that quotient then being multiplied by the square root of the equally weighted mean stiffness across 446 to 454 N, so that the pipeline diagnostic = 11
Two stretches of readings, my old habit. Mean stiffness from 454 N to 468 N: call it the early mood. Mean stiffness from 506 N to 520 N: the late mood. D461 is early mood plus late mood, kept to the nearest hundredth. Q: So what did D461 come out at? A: 1.91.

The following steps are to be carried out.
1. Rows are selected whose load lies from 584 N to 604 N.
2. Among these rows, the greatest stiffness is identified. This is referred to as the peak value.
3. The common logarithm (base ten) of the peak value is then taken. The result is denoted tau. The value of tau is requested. 0.025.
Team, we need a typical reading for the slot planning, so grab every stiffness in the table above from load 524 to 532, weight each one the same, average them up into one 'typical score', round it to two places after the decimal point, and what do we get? 1.03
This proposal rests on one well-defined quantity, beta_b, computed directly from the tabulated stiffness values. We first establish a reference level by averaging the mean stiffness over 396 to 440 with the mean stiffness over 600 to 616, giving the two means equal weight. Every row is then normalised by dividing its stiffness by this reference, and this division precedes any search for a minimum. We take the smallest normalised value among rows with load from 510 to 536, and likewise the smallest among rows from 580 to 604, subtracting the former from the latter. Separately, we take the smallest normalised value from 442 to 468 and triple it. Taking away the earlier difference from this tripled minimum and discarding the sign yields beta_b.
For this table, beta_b 2.57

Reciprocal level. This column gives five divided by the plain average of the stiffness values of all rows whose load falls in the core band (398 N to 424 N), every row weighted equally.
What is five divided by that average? 5.03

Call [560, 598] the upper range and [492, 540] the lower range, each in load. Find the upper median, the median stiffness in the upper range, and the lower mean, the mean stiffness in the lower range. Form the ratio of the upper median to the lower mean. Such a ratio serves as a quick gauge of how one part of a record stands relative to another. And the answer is 1.09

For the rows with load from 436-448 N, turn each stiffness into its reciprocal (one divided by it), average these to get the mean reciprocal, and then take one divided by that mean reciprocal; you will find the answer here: 0.85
